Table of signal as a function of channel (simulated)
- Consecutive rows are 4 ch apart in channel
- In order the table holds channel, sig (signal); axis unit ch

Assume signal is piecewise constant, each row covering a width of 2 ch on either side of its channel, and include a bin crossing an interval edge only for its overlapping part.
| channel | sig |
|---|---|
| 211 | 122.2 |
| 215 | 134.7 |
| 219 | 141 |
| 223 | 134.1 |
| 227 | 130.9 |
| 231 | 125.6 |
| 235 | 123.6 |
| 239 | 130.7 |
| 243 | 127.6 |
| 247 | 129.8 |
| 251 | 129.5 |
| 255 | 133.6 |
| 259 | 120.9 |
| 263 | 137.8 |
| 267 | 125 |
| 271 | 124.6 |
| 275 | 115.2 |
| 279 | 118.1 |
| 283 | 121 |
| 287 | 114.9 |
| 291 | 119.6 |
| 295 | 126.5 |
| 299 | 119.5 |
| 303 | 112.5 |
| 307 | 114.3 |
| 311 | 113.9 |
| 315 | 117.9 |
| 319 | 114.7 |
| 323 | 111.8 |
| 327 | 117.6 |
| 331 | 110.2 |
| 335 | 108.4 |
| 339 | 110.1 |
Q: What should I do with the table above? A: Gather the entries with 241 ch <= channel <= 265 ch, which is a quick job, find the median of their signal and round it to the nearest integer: 130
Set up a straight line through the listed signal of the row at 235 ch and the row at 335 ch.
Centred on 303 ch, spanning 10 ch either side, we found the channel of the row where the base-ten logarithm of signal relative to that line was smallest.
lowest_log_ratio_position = 303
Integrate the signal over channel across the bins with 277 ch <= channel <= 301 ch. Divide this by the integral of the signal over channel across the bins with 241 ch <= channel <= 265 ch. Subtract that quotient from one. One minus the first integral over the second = 0.076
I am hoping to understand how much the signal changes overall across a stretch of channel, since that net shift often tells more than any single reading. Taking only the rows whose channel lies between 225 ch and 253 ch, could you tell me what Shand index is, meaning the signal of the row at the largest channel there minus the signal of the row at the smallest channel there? -1.4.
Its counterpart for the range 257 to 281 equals -2.8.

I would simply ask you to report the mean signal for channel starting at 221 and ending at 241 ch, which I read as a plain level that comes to 129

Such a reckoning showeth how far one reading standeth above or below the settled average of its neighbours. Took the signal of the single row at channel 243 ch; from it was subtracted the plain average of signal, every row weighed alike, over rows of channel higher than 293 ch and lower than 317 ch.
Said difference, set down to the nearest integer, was 10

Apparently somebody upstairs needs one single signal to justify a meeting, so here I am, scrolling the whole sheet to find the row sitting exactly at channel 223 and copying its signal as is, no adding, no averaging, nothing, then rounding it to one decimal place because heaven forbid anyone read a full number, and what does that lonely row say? 134.1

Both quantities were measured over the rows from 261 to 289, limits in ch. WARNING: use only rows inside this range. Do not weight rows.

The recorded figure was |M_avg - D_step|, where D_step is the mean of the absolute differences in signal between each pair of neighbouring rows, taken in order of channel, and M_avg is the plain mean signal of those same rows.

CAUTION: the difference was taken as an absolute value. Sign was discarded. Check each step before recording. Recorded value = 117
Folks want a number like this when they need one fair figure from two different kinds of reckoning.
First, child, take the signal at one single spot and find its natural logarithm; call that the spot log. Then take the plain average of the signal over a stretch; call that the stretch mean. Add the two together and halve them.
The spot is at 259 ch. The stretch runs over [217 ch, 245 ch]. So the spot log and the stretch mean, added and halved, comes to 68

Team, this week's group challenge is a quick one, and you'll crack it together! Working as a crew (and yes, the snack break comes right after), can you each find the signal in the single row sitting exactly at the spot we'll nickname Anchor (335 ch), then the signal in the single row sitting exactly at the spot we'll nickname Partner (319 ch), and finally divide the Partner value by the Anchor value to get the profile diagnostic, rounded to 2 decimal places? 1.06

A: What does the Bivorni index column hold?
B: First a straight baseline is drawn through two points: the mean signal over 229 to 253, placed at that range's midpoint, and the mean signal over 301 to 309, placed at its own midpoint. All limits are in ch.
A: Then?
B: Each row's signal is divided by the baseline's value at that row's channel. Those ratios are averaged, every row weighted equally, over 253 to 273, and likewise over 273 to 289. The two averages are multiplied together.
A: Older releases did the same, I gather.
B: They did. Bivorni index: 1.03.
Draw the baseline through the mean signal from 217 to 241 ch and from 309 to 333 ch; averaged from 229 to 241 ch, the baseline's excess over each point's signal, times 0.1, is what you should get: 0.33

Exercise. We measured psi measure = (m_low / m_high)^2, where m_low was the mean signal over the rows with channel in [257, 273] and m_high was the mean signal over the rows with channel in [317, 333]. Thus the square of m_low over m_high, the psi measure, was 1.25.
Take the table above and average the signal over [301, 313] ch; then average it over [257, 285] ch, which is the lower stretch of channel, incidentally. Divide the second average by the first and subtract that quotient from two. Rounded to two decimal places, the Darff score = 0.91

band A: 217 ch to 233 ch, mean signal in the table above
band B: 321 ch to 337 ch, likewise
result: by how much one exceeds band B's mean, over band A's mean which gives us -0.84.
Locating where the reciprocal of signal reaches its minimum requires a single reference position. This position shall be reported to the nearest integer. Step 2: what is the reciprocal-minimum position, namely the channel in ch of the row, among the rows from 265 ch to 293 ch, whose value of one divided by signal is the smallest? 267 ch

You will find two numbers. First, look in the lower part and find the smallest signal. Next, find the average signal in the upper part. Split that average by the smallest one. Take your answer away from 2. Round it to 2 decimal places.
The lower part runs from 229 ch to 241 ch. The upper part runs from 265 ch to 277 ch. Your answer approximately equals 1.02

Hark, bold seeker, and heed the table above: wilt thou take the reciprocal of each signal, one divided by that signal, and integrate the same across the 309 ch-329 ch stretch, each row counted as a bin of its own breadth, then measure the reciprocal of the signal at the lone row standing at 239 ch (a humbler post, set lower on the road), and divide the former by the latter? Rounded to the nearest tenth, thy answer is 22.7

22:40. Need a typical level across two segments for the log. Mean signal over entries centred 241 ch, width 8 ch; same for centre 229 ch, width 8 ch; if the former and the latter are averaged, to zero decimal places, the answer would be 129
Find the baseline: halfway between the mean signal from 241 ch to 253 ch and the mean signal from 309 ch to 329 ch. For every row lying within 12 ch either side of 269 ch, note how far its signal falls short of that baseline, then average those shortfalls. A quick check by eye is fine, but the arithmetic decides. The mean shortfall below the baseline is -2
